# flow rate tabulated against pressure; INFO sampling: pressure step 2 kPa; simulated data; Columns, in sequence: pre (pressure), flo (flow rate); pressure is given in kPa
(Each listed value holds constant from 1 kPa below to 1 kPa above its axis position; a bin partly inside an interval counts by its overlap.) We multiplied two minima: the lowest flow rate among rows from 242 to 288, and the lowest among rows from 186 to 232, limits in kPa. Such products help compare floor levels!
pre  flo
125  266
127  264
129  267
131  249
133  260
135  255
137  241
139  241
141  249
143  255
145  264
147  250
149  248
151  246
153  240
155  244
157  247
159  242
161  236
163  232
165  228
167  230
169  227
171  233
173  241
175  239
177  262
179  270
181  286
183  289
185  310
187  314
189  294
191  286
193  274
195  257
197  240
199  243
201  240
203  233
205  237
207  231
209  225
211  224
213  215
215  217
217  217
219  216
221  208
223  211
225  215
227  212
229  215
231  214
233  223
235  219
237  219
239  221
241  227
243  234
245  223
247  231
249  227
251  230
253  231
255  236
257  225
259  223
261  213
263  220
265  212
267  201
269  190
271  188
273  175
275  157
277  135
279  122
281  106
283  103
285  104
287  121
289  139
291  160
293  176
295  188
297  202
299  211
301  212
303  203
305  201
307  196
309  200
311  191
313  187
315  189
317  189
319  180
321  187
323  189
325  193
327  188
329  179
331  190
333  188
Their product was 21424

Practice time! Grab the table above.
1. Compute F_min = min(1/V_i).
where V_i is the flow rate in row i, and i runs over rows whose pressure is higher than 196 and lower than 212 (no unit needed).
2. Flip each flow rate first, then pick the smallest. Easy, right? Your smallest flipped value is 0.0041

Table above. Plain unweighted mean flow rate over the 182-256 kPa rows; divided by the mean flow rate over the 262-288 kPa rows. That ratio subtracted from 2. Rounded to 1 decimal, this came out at 0.5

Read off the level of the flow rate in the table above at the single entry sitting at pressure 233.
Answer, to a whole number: 223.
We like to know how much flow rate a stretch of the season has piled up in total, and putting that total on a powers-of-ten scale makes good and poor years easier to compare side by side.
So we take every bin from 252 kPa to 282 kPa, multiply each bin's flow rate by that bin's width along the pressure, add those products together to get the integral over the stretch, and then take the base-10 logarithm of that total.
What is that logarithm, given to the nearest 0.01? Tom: 3.75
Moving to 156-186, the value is 3.88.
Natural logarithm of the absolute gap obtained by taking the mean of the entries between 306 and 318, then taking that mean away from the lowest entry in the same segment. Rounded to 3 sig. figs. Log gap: 1.61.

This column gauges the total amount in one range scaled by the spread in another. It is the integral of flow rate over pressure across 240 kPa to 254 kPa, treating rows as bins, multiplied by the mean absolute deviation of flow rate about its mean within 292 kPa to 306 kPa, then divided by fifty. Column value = 623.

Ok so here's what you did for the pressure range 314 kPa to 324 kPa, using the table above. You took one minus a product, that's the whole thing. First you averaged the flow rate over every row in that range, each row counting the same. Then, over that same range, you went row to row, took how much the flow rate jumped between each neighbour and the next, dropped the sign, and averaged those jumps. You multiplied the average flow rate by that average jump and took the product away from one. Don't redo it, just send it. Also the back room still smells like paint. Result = -840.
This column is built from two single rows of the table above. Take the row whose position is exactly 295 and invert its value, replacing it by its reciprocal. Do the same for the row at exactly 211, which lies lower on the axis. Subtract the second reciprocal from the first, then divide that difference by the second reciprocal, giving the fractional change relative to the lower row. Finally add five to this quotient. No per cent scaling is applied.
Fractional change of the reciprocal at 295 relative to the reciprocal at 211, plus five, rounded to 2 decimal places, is 5.19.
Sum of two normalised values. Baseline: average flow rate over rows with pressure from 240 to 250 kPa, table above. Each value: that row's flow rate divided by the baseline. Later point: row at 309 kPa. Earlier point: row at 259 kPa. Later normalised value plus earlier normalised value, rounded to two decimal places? 1.85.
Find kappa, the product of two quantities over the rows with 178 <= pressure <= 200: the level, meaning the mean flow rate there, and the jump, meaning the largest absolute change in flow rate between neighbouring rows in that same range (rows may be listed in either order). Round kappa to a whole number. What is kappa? 5848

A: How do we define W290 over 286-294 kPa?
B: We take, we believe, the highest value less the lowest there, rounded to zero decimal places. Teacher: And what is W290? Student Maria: 55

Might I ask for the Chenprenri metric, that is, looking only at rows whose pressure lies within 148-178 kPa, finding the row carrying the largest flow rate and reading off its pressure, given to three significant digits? 177 kPa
